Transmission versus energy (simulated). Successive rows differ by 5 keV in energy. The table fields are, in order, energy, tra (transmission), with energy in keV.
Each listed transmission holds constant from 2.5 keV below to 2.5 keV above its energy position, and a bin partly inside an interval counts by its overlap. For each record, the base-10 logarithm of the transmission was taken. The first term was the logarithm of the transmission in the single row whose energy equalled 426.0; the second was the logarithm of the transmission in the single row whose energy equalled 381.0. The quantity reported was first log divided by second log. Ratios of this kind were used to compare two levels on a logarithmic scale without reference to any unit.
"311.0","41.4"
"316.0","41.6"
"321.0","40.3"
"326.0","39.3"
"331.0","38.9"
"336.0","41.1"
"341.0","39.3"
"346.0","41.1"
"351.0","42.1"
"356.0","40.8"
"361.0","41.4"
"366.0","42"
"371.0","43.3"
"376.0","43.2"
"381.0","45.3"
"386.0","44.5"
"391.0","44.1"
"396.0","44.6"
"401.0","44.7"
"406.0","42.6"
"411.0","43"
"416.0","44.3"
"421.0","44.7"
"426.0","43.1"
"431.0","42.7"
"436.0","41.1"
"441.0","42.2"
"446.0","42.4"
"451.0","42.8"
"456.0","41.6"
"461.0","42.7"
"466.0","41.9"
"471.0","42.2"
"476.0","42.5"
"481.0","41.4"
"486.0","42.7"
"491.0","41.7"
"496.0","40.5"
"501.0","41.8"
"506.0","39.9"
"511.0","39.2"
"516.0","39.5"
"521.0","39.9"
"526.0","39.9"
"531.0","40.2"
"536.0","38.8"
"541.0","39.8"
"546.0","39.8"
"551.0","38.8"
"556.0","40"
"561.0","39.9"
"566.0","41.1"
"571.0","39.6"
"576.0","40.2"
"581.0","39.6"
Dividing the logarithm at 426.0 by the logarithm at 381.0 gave 0.99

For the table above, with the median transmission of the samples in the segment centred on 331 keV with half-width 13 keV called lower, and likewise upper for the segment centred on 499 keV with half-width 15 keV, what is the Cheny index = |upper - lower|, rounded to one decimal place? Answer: 1.8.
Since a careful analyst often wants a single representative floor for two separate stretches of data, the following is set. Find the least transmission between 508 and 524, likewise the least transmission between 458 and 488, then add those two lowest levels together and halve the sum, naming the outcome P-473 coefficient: 40.3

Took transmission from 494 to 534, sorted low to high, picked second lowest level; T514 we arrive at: 39.5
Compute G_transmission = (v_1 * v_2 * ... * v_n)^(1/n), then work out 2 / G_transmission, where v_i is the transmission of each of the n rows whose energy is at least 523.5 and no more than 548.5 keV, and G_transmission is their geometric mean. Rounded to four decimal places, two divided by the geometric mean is 0.0504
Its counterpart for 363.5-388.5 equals 0.0458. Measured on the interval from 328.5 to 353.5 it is 0.0494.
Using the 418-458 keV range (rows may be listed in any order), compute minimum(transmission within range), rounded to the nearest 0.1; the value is 41.1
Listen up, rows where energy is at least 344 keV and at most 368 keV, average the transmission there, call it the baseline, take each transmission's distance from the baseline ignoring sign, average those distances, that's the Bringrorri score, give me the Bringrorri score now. 0.5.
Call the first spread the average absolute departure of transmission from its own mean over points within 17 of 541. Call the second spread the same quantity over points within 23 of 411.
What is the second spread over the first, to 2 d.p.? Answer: 1.73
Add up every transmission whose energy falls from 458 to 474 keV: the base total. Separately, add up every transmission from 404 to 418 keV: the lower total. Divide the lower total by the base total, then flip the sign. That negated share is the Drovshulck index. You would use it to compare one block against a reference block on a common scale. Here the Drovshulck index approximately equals -1.02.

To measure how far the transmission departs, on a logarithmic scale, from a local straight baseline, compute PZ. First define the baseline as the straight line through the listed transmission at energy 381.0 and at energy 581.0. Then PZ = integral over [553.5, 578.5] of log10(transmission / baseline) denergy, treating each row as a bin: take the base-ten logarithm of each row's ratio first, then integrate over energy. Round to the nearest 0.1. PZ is 0.0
